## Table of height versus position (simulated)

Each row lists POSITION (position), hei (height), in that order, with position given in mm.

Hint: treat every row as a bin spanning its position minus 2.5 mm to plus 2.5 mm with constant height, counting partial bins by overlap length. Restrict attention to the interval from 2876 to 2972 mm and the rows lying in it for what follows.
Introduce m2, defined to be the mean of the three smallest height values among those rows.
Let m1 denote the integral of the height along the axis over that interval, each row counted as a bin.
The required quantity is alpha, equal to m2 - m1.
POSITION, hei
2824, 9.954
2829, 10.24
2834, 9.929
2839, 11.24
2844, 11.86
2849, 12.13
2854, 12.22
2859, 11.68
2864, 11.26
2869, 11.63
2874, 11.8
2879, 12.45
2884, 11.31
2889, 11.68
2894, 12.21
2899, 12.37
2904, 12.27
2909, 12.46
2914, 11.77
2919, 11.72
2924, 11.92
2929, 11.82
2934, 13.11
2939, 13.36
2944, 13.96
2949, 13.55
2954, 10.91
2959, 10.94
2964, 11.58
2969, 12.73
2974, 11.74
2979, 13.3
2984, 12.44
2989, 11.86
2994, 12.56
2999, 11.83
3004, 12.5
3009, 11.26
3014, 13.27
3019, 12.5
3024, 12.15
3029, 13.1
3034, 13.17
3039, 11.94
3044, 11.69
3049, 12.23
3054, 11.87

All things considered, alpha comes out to -1161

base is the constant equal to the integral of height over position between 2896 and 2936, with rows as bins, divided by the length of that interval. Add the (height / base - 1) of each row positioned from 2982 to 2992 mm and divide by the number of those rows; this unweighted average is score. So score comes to 0.00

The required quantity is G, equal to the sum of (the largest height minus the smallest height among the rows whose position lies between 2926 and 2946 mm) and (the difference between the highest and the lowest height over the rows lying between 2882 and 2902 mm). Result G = 3.2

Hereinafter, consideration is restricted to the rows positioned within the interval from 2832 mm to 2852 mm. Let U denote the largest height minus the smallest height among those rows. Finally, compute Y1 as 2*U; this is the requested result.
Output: 4.4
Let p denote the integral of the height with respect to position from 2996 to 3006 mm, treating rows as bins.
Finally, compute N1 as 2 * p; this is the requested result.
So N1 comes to 243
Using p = 122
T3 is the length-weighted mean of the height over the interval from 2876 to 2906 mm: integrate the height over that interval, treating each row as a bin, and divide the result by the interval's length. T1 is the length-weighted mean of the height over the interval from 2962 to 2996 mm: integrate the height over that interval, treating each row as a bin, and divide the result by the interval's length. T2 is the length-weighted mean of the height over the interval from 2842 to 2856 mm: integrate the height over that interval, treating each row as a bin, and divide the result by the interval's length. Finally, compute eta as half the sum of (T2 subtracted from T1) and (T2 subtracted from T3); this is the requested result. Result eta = 0.1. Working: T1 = 12.3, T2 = 12.1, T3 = 12.0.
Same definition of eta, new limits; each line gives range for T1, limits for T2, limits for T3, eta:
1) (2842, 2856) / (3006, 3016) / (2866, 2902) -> -0.2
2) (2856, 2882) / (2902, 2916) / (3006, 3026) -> -0.1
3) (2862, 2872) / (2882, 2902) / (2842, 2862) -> -0.2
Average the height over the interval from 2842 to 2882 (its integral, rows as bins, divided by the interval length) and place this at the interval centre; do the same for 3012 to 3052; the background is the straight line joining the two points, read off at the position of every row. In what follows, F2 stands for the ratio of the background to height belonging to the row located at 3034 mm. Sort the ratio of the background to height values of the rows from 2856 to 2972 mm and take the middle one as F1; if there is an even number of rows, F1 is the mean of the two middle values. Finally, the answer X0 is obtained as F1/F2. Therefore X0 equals 1.07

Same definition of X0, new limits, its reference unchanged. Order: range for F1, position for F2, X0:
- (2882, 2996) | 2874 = 0.98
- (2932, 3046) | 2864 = 0.94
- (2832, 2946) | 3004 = 1.02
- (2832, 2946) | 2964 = 0.96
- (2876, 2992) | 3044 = 0.92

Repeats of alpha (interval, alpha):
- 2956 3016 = -718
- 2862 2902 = -463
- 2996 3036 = -487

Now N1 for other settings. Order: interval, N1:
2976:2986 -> 257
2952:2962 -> 219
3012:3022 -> 257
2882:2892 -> 231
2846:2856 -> 243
